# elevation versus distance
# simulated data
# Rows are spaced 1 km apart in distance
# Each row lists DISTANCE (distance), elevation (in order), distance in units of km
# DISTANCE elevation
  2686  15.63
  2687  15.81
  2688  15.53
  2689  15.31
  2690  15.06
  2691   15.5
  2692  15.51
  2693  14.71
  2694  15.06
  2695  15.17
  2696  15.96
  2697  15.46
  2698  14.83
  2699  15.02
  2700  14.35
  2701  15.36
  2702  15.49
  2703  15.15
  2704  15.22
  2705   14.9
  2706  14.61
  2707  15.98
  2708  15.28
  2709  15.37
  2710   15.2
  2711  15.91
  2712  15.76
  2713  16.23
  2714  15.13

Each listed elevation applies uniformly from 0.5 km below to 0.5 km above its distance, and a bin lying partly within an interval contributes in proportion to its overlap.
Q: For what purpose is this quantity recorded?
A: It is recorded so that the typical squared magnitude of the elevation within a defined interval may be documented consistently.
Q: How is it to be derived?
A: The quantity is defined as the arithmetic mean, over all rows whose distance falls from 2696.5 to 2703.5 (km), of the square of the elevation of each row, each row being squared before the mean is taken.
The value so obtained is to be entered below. 228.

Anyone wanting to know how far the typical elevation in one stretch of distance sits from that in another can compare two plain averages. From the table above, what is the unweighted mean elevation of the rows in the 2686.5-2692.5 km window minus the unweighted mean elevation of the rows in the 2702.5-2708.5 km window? 0.3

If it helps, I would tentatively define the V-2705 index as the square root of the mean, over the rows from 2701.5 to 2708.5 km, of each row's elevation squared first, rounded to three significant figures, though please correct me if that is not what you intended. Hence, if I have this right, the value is 15.2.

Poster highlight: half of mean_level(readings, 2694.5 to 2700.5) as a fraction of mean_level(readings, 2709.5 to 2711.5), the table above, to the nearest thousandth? 0.486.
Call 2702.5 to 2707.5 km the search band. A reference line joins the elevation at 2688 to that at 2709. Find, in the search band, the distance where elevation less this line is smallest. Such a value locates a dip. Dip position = 2706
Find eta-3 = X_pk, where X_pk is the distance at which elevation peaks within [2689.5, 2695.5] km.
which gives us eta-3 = 2692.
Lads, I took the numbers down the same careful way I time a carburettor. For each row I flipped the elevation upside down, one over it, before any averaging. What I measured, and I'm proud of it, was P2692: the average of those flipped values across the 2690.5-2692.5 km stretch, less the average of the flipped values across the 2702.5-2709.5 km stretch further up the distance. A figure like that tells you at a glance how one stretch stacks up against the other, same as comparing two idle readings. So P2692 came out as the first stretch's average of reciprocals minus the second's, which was -0.0013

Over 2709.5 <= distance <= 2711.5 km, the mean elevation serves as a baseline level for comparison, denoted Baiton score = 15.6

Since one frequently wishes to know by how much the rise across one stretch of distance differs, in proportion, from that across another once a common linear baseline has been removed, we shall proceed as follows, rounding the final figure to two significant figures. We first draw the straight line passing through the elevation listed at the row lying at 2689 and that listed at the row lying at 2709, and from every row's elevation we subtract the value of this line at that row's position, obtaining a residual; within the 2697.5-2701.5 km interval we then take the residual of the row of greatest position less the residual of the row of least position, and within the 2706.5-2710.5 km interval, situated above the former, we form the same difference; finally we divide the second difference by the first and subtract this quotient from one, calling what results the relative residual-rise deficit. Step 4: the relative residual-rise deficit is 2.5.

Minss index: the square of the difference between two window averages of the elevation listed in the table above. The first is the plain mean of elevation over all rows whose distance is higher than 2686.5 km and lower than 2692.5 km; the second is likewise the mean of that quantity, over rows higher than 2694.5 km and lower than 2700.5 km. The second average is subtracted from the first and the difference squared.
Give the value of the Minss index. 0.10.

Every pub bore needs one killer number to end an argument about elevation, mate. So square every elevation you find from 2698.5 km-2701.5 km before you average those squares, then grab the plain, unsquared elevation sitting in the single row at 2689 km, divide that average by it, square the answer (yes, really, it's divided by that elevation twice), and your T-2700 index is 211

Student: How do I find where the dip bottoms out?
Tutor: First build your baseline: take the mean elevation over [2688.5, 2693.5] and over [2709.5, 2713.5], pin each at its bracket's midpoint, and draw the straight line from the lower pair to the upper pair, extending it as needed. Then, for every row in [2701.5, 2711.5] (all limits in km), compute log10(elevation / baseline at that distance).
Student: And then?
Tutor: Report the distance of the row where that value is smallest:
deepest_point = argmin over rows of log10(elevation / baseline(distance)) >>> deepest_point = 2706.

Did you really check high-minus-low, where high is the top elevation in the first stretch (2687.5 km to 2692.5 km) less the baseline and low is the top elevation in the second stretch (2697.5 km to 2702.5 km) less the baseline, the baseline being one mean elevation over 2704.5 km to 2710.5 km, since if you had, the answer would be 0.0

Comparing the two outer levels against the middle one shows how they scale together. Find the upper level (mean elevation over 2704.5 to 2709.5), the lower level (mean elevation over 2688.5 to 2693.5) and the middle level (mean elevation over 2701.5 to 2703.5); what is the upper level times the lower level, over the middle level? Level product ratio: 15.1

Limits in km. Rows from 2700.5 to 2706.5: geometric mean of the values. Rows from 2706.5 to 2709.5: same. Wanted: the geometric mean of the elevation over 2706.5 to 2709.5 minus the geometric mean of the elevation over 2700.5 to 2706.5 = 0.42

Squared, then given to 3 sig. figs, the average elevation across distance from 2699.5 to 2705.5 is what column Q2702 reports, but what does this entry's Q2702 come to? 227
